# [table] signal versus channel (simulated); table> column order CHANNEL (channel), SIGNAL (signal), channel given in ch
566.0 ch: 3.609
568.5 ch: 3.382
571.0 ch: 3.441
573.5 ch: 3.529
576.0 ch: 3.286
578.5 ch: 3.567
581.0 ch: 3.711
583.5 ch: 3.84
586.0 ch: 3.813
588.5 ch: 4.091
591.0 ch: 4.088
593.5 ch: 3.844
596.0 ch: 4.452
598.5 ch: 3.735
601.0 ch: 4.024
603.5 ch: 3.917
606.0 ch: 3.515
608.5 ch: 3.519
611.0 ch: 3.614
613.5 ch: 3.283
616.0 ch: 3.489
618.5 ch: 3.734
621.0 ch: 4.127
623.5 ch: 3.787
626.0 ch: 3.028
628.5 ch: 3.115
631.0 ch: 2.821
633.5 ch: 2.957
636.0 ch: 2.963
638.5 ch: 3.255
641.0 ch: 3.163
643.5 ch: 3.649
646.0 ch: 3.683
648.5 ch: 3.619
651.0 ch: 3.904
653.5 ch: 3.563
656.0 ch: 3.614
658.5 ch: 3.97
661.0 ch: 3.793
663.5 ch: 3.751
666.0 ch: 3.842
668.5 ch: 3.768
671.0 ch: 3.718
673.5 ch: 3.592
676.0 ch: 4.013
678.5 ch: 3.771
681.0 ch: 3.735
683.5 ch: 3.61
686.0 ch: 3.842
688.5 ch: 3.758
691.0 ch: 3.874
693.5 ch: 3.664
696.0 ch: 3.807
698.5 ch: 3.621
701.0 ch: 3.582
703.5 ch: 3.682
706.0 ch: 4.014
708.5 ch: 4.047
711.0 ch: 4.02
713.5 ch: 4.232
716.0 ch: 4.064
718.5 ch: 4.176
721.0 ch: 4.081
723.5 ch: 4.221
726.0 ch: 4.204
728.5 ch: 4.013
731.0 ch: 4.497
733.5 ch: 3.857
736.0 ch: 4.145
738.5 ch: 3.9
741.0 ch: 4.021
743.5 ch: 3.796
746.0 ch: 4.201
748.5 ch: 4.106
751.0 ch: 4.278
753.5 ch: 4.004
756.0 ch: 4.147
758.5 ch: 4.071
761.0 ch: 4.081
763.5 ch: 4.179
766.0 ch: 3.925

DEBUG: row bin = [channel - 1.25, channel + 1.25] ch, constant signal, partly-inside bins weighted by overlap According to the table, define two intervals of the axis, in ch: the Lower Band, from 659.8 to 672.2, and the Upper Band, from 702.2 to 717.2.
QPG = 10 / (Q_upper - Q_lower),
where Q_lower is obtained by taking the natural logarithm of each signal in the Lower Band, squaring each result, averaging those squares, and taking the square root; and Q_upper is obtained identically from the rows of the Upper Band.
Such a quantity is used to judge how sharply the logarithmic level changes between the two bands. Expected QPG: 166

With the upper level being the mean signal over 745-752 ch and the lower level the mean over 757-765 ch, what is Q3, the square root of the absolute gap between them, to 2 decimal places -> 0.29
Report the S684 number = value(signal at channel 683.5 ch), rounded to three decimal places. 3.610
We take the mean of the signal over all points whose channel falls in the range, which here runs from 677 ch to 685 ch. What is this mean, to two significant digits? 3.7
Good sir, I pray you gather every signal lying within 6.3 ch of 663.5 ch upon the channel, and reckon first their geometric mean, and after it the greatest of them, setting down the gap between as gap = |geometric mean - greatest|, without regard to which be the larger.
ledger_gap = 0.146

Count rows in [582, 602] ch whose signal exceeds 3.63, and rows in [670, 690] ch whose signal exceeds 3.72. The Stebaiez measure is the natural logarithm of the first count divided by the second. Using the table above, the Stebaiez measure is 0.5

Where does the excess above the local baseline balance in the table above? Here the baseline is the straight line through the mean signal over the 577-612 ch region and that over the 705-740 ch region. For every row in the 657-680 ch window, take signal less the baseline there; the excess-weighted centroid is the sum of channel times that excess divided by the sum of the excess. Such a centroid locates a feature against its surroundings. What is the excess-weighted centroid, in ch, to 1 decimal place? 669.8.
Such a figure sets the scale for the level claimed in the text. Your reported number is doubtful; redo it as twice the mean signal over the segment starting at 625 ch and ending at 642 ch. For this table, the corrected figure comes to 6.1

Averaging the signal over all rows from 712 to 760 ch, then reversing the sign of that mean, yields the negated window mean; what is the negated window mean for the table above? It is -4.11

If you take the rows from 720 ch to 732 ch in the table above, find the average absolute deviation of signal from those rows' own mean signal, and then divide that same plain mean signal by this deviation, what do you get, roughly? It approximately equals 34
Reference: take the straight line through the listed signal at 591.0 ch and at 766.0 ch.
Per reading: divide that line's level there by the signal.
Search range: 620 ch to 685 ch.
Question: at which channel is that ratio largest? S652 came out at 631.0 ch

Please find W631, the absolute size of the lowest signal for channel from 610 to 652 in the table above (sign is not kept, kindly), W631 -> 2.82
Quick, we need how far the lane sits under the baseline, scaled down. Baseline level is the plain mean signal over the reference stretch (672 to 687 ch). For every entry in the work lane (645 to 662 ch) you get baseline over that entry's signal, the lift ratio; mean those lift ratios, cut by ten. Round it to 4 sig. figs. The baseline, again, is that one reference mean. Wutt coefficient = 0.1008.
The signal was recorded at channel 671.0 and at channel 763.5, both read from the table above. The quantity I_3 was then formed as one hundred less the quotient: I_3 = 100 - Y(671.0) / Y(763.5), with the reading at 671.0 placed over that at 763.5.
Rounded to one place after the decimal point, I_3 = 99.1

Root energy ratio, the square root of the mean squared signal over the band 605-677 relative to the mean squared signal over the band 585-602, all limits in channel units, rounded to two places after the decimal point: 0.89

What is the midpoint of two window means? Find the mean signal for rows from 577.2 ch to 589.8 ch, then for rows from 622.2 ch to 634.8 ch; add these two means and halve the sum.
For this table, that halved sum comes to 3.47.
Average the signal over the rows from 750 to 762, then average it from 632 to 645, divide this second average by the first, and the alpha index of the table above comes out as 0.78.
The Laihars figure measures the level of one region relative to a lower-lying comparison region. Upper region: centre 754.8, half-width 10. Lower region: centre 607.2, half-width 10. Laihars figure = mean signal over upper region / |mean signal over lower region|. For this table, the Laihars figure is 1.14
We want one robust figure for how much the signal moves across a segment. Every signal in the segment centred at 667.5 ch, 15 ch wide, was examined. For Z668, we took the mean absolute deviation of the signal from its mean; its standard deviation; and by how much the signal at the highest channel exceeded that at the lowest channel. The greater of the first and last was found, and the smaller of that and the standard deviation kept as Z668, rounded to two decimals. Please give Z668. 0.06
